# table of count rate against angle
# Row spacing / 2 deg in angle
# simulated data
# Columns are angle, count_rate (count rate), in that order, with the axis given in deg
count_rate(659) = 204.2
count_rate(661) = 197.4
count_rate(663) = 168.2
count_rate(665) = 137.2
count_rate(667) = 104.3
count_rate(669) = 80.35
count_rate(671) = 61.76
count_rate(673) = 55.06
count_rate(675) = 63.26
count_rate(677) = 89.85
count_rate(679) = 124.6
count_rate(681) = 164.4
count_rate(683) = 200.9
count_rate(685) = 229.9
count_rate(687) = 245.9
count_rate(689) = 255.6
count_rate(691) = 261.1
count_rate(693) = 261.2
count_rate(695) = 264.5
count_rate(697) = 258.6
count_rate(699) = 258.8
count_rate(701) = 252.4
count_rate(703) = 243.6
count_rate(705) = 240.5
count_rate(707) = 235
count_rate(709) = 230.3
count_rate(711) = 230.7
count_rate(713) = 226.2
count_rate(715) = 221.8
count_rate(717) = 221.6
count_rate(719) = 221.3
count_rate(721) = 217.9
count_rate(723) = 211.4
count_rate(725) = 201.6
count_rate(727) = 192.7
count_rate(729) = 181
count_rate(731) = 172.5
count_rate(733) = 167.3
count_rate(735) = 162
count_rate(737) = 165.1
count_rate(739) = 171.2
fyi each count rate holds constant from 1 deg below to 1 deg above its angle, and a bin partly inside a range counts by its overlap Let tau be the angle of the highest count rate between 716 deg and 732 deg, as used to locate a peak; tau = 717 deg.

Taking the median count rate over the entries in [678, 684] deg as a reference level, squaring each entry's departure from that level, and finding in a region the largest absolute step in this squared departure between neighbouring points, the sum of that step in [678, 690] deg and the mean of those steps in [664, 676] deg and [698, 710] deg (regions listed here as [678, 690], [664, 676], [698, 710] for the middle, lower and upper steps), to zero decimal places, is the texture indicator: 5429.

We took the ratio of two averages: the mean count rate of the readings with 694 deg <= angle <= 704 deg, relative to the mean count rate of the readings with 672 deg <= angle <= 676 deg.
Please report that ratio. 4.3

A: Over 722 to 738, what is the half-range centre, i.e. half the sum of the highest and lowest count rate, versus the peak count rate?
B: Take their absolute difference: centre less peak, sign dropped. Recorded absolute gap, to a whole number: 25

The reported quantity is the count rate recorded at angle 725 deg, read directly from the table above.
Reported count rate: 201.6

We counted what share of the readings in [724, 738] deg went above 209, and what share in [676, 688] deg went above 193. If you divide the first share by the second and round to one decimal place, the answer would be 0.0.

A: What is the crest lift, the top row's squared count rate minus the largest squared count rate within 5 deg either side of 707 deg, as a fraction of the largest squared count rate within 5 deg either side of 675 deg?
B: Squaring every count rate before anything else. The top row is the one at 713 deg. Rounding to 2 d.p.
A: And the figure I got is -0.53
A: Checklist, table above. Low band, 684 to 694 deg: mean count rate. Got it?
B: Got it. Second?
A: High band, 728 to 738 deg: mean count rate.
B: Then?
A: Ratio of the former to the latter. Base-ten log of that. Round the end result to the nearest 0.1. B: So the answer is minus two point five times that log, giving -0.4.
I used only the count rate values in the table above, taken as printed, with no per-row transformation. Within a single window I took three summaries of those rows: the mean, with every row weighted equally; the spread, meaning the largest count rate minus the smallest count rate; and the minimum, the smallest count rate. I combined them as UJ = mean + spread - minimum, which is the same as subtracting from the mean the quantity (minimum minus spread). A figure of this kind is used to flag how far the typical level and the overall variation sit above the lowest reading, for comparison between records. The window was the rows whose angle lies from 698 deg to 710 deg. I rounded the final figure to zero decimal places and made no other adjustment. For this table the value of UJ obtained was 42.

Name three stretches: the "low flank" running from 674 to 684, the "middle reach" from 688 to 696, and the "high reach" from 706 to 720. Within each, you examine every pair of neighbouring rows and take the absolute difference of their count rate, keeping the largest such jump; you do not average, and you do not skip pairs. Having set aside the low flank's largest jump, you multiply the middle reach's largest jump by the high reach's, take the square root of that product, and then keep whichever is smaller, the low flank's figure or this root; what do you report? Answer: 5.1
